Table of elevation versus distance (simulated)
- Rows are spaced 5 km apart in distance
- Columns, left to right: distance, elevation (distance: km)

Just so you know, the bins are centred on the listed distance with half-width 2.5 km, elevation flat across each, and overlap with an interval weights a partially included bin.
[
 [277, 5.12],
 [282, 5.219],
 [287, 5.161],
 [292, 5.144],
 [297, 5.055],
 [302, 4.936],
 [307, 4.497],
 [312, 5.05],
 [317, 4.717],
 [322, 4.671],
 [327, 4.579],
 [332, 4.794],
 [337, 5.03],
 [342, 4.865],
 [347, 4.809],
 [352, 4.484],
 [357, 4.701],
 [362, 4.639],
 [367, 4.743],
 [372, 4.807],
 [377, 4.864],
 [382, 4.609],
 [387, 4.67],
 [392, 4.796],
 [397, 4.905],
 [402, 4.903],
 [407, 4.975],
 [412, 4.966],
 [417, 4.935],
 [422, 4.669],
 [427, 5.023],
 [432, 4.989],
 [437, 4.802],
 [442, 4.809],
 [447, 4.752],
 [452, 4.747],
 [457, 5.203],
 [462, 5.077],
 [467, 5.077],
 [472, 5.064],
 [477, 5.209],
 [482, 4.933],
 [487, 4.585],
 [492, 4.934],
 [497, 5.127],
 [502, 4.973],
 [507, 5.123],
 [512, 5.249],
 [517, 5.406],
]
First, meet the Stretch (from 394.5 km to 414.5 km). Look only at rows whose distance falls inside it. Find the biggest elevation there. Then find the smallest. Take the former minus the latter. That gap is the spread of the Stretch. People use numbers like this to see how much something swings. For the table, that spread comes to 0.07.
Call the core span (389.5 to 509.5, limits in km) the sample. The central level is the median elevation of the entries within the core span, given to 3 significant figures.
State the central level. 4.95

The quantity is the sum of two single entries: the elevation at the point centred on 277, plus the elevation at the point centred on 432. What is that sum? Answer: 10.1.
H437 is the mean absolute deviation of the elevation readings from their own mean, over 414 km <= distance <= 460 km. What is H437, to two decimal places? 0.14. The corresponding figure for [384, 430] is 0.11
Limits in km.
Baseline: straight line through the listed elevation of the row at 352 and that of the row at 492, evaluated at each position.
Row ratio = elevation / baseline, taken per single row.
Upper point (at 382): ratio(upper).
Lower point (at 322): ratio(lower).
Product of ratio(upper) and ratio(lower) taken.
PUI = 1.07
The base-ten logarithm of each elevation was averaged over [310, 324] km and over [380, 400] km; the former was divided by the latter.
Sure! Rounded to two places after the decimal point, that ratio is 1.01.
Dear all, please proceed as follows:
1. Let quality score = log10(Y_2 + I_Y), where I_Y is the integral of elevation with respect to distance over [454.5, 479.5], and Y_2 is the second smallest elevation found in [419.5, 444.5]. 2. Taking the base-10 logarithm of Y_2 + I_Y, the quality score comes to 2.124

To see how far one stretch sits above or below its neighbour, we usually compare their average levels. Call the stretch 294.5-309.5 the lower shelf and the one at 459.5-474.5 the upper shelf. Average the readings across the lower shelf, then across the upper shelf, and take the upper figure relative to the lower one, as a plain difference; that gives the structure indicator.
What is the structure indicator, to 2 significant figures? 0.24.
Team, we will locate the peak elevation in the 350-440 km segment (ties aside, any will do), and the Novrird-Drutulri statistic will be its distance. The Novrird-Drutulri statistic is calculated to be 427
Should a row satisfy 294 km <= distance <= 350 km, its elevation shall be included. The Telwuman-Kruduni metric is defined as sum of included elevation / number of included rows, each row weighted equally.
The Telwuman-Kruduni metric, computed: 4.82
